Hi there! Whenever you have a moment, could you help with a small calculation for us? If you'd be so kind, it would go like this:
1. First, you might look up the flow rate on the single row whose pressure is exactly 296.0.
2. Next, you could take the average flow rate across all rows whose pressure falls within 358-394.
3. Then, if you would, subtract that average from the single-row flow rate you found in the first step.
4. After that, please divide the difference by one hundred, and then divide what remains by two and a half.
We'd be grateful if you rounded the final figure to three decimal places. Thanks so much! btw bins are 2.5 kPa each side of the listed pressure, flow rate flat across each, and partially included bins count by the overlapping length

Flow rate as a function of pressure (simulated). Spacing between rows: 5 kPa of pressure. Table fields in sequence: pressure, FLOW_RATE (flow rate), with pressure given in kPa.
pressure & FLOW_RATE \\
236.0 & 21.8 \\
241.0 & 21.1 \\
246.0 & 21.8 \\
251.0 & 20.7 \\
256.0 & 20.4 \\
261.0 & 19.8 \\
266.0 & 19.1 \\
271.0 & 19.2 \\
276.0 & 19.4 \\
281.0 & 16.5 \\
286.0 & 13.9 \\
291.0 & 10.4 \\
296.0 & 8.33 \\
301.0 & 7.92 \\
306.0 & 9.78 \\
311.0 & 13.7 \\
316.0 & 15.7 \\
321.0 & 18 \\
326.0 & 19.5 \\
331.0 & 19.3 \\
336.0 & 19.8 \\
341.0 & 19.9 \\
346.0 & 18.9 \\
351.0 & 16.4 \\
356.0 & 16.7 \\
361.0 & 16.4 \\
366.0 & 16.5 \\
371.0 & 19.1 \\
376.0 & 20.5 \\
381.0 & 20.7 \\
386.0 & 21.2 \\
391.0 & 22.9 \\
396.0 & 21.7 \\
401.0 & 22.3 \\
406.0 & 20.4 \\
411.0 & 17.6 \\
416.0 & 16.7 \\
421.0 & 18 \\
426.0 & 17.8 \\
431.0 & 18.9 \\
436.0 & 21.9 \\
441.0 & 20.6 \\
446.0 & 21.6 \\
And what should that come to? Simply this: -0.045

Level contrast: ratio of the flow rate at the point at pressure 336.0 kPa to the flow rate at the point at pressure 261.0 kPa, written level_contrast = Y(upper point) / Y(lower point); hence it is 1.0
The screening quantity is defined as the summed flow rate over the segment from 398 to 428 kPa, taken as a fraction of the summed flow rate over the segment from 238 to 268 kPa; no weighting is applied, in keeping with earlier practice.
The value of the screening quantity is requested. 0.92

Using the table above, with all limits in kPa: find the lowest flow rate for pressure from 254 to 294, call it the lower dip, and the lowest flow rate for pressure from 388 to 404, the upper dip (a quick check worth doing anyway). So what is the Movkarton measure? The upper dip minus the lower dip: 11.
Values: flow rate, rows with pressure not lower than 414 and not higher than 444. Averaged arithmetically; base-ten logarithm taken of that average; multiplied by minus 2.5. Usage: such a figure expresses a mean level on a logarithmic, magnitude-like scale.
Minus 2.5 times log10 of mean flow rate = -3.20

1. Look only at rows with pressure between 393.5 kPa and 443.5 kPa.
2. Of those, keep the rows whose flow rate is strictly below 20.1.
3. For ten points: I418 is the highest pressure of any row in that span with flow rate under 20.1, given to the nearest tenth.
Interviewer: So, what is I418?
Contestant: 431.0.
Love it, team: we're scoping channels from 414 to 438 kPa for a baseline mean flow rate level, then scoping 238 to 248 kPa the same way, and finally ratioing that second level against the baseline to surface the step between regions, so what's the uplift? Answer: 1.15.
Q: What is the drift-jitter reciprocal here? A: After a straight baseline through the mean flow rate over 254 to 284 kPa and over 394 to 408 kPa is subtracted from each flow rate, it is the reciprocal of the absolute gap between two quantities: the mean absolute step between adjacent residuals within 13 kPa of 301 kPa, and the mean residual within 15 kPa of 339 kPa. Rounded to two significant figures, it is 0.29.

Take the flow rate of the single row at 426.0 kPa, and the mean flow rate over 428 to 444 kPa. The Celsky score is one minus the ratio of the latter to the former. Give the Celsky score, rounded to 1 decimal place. -0.1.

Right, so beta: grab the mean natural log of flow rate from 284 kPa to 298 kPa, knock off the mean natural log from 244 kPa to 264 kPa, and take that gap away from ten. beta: 10.7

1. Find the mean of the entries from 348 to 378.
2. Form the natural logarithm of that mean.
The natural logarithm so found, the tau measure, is 2.87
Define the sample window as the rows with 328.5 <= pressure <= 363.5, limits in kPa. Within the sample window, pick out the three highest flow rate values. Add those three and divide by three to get 19.7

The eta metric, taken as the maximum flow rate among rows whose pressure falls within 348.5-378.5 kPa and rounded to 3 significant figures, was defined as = 20.5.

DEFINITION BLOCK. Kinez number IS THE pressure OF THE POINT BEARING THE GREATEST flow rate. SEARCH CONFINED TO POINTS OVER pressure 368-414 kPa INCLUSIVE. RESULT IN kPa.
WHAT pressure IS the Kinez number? 391.0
